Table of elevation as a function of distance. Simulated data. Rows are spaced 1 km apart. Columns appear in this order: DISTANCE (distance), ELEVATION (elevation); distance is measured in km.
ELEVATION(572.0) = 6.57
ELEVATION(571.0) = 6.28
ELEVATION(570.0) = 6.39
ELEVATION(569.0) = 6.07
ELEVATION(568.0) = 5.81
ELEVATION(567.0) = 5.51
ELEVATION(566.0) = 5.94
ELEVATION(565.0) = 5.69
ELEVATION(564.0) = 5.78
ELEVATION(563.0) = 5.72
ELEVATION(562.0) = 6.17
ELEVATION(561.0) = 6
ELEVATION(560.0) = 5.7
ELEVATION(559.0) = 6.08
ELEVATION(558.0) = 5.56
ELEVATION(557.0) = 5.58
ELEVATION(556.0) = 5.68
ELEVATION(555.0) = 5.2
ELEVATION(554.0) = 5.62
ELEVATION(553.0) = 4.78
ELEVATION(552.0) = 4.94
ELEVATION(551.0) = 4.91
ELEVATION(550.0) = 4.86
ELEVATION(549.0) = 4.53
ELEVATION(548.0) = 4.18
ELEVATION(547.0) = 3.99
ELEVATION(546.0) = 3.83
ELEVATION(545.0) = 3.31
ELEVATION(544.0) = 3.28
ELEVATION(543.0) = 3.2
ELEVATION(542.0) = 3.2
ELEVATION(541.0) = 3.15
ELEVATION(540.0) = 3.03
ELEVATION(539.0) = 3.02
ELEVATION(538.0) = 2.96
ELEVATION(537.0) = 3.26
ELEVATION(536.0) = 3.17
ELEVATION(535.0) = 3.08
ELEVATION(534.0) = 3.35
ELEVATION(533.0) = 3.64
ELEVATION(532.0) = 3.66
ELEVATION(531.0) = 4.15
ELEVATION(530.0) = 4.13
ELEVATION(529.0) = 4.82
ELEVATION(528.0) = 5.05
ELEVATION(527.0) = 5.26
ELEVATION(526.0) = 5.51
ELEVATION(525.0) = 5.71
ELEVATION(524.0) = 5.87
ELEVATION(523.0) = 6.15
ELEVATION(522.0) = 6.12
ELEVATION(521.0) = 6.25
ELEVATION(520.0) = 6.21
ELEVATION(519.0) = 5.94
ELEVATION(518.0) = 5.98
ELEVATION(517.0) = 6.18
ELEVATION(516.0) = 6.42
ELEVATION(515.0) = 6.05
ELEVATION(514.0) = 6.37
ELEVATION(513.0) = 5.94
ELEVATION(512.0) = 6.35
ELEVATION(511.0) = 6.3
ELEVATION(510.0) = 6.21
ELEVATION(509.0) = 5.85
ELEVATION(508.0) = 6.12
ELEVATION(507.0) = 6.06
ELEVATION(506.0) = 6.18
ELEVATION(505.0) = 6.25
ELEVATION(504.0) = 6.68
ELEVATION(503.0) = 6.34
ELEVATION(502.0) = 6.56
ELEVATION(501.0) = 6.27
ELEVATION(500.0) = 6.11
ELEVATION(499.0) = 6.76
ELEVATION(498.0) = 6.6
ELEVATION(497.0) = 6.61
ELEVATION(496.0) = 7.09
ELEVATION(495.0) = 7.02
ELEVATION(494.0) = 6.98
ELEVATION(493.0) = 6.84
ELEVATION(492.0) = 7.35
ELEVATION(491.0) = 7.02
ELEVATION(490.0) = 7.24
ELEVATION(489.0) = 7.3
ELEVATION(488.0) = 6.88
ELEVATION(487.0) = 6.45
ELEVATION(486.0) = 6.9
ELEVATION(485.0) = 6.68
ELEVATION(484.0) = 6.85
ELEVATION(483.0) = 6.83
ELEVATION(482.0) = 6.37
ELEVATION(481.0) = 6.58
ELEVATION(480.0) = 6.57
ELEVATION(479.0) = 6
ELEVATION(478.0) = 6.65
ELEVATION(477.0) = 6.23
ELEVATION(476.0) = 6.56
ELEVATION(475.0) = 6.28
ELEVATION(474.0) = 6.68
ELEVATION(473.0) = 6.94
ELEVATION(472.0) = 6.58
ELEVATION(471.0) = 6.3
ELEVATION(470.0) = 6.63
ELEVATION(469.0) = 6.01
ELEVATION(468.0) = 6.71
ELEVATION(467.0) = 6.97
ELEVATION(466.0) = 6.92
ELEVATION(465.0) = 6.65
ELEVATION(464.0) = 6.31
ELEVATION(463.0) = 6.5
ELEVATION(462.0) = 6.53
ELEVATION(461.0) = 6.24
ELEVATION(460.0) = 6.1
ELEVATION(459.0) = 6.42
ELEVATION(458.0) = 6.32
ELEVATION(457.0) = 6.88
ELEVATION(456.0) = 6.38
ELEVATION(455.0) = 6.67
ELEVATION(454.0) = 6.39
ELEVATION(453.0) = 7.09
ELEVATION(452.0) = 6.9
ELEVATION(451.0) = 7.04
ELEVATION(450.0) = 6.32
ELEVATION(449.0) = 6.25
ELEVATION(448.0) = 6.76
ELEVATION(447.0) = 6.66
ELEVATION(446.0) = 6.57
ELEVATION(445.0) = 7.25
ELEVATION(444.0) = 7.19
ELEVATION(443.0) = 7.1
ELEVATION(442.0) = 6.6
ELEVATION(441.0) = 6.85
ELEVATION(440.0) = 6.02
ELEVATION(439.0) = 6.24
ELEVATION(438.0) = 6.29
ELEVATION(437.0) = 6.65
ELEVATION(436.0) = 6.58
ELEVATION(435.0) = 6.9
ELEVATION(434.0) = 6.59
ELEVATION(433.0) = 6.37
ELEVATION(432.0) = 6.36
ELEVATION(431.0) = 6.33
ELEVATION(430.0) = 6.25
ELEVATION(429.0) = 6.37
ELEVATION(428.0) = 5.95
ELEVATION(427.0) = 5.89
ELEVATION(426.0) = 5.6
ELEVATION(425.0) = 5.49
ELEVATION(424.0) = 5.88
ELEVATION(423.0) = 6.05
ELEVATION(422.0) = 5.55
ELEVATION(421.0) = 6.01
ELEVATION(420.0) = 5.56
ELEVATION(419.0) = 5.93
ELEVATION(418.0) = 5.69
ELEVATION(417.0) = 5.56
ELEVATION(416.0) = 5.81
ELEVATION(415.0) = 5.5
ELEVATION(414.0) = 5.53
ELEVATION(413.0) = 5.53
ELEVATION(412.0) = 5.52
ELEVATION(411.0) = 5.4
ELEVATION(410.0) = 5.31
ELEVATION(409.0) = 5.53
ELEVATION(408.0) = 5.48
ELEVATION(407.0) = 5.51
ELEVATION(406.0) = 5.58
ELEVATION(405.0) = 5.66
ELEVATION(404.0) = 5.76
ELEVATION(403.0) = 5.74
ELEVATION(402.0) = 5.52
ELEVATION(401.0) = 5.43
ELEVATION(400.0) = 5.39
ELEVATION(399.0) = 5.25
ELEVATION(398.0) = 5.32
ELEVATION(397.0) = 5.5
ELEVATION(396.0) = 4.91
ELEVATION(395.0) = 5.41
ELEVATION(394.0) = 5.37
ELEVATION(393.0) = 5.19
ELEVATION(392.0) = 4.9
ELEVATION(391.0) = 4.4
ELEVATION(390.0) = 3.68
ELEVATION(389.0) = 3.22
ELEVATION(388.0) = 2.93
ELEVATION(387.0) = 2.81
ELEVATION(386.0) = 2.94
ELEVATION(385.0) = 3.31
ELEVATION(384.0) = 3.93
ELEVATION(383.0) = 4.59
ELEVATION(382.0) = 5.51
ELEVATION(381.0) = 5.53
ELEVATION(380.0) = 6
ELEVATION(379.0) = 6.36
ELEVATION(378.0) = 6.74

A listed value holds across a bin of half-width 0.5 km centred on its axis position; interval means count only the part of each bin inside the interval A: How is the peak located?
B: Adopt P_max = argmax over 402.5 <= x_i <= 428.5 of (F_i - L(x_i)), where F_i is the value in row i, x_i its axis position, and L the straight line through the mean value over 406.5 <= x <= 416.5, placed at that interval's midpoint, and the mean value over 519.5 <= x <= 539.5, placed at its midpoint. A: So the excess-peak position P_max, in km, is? 423.0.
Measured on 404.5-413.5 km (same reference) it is 405.0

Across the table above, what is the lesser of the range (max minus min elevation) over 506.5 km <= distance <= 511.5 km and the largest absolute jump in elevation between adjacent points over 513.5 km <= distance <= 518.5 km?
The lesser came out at 0.37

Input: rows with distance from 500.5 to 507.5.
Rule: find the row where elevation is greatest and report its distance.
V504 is 504.0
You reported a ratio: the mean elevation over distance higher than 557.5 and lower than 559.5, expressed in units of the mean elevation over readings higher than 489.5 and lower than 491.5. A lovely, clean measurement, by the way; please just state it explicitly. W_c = 0.82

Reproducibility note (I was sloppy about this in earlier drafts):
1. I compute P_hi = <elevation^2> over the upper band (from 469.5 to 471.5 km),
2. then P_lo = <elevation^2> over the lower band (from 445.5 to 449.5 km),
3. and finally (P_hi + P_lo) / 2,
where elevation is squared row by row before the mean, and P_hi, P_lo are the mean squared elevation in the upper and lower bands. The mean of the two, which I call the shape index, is 42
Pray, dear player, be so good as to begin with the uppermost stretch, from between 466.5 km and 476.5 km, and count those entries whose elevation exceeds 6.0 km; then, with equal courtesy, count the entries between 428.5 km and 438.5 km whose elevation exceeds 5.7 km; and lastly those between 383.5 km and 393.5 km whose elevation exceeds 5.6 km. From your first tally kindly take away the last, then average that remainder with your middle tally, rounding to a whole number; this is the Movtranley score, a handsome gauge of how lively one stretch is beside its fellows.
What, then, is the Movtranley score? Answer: 10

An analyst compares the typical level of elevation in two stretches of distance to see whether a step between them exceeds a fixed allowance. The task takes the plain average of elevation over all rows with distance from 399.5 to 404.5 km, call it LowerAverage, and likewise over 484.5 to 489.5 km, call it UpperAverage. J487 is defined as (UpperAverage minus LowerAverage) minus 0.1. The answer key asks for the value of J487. 1.2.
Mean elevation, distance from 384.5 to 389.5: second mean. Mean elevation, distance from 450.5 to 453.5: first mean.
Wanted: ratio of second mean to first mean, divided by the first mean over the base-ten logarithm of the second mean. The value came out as 0.030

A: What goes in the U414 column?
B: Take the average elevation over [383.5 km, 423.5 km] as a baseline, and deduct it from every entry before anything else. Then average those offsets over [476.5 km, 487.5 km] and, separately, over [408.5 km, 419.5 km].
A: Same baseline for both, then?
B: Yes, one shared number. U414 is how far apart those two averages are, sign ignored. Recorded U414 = 0.98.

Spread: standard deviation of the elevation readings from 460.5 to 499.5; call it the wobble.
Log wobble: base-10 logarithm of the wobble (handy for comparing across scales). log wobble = -0.49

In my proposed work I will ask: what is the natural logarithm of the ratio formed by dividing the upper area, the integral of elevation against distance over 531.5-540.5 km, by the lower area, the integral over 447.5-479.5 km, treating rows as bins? -2.0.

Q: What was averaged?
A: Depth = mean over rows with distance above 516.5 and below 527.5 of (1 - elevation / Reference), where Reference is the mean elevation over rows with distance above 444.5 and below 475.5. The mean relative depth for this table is 0.10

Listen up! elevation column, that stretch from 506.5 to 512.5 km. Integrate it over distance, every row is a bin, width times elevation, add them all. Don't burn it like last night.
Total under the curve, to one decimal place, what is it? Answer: 36.9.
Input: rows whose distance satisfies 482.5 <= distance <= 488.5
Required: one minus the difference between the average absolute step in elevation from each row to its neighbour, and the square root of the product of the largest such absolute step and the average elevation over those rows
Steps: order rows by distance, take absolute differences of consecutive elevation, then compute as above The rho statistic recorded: 2.49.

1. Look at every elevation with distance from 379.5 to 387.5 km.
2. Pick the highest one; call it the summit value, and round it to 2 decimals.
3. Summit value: 6.00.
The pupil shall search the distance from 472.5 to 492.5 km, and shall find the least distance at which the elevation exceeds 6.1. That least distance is 473.0 km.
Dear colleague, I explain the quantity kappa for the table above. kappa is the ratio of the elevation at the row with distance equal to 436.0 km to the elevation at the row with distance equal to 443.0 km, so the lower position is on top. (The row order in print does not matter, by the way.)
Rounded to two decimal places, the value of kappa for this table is 0.93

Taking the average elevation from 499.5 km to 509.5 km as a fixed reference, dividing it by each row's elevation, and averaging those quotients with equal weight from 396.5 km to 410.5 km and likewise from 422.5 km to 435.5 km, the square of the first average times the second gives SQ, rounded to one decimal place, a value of 1.3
